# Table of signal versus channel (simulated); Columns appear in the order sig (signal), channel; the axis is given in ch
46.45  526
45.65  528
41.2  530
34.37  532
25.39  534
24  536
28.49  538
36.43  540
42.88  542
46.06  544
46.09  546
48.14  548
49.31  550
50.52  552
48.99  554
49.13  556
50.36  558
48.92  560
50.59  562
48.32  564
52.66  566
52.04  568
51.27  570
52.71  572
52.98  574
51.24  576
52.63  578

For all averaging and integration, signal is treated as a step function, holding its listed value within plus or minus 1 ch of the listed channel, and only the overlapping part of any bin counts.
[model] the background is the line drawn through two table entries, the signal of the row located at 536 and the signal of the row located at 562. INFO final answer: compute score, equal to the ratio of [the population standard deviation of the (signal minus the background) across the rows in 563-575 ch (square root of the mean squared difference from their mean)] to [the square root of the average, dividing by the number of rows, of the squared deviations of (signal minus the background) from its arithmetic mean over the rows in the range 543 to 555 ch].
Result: 1.2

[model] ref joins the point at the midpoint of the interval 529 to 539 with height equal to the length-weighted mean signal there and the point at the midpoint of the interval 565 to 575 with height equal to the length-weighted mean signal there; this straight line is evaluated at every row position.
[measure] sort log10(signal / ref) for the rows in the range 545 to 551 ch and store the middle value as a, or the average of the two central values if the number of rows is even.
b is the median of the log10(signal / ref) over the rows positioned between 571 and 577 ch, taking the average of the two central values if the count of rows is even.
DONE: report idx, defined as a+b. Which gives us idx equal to 0.073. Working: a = 0.088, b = -0.01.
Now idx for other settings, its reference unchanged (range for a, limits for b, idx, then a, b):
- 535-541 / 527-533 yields 0.098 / -0.065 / 0.16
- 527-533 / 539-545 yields 0.245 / 0.163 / 0.08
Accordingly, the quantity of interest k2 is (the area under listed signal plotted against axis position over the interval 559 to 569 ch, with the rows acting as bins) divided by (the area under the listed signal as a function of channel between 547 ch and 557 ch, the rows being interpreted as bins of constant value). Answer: 1.0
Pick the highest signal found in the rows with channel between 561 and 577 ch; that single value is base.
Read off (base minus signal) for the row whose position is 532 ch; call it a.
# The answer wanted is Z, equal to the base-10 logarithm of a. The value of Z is 1.3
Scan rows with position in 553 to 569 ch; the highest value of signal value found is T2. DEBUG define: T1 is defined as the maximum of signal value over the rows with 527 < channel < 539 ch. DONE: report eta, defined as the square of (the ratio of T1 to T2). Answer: 0.8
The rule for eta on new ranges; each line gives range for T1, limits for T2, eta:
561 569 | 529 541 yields 1.6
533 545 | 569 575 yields 0.8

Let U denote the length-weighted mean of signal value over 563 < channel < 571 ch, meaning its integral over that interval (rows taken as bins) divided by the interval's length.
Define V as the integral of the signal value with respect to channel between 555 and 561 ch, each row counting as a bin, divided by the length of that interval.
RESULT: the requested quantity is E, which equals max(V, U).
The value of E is 51.1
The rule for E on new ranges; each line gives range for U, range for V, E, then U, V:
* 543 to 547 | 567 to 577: 52.0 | 46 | 52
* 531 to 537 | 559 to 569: 50.5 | 28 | 51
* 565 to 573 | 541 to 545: 52.2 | 52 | 44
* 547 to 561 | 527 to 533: 49.3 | 49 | 40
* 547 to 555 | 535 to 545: 49.2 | 49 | 36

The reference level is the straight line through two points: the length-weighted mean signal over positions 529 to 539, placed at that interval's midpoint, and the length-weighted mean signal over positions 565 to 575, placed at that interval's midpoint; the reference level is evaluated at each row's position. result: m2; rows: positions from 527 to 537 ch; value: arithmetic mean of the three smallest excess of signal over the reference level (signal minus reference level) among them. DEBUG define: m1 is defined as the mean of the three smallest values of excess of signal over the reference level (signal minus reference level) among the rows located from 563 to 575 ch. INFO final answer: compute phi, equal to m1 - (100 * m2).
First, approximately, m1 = -1.2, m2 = -2.8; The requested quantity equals 276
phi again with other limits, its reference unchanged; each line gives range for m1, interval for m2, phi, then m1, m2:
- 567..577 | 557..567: -167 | -2.5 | 1.6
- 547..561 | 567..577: 255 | 4.4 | -2.5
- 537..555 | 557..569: -102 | 1.3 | 1.0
